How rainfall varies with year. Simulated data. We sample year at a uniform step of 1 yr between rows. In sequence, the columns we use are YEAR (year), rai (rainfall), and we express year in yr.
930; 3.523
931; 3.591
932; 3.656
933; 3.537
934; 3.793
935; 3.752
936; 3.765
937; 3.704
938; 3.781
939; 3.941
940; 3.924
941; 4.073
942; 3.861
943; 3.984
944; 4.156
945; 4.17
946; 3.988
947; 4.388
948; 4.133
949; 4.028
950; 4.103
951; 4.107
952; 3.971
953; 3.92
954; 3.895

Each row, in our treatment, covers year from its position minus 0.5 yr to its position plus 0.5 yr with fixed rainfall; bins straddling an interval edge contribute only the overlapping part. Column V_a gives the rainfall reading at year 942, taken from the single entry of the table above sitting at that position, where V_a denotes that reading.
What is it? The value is 3.861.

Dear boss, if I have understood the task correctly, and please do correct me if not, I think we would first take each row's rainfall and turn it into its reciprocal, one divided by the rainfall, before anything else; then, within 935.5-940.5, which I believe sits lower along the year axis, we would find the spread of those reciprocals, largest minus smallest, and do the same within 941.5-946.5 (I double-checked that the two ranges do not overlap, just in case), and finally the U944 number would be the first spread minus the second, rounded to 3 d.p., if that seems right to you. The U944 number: -0.003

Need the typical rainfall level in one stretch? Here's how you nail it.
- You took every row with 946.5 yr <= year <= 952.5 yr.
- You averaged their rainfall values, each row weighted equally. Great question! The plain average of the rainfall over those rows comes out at 4.1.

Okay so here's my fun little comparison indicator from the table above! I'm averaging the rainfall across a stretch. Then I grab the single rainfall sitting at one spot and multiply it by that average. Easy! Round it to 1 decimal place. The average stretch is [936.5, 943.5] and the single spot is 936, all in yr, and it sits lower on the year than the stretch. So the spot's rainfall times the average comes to 14.7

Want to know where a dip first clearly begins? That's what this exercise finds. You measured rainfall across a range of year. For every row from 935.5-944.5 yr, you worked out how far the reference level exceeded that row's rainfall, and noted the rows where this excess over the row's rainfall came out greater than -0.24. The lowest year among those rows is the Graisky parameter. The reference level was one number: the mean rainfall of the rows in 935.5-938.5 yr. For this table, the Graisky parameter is 936 yr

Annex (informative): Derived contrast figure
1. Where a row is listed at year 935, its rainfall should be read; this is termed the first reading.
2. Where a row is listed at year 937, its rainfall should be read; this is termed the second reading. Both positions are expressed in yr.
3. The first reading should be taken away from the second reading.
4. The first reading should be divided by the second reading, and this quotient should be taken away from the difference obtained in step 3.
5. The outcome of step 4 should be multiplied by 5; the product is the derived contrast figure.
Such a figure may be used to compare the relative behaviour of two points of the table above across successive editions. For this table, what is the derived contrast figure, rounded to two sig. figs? -5.3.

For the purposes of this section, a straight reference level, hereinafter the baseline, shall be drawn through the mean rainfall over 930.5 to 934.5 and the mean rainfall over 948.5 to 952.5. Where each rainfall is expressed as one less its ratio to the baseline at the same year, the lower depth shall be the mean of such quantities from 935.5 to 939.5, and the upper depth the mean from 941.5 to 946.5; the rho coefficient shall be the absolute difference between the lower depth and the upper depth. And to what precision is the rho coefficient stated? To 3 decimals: 0.022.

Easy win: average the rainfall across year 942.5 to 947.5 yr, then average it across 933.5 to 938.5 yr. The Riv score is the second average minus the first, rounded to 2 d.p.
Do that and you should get -0.38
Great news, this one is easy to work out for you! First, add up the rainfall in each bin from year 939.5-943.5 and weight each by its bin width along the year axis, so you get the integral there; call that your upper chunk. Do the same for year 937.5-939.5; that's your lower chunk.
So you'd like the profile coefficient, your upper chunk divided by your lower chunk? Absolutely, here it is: 2.1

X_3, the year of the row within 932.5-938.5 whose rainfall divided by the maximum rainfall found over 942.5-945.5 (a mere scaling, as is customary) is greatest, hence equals 934 yr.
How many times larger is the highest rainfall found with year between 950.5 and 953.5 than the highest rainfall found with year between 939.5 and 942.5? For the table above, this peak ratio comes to 1.01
